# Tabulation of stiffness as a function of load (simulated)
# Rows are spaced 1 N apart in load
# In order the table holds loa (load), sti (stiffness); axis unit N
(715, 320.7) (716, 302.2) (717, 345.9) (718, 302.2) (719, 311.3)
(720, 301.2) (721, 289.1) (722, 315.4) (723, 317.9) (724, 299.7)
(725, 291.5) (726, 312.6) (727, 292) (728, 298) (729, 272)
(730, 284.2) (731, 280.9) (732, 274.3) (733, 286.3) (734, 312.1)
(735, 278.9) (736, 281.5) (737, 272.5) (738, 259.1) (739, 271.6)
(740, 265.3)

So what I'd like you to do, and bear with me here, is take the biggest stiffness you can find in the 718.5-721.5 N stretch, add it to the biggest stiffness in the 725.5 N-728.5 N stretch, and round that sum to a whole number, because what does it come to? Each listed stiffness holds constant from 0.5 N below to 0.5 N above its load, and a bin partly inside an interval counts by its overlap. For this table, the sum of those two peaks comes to 624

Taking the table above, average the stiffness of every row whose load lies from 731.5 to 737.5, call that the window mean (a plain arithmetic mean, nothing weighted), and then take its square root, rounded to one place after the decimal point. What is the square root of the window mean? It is 16.9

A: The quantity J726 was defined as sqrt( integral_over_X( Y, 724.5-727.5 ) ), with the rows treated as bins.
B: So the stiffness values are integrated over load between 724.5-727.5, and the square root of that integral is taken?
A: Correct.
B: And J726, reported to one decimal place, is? 29.9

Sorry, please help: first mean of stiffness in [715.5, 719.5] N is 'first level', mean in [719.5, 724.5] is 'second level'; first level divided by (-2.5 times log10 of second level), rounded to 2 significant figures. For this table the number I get -51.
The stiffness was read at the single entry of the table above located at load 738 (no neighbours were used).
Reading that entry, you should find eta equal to 259.1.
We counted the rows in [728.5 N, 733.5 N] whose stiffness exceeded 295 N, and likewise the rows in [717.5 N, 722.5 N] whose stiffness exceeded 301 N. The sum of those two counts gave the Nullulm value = 4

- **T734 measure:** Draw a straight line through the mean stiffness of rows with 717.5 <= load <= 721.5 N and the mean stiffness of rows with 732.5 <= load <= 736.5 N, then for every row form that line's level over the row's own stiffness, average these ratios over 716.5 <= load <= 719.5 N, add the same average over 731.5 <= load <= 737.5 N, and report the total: 1.97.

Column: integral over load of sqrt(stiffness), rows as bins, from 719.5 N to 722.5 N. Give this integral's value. 52.1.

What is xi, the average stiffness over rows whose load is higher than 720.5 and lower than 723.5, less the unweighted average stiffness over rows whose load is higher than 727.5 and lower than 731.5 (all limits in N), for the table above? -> 24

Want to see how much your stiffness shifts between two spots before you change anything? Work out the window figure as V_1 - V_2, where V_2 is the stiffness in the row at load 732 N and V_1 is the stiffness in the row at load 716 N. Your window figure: 27.9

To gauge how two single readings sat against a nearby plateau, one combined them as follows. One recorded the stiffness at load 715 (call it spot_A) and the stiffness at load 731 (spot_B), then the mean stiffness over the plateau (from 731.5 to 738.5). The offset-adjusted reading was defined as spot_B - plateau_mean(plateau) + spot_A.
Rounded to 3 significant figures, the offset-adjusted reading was 321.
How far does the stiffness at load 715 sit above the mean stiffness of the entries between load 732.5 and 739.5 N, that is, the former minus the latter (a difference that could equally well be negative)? 40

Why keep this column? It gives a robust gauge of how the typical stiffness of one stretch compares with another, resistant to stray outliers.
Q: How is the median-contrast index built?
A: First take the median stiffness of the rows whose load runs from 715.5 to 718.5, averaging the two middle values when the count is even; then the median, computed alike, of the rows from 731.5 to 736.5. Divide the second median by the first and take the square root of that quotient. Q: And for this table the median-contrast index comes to 0.97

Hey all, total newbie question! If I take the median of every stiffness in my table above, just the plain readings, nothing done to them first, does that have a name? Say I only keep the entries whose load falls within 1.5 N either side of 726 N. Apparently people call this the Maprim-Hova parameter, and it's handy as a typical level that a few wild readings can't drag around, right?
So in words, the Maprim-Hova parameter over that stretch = 292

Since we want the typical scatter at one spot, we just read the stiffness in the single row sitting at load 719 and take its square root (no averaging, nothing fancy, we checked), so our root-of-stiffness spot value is 17.6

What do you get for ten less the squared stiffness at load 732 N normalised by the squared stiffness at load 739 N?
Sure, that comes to 8.98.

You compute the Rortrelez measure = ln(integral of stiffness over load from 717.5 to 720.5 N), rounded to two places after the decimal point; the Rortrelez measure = 6.82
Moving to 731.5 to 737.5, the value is 7.44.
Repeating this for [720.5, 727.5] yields 7.66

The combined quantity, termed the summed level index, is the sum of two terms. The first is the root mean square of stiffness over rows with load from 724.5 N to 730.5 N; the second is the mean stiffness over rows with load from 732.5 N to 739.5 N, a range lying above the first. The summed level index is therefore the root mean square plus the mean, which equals 572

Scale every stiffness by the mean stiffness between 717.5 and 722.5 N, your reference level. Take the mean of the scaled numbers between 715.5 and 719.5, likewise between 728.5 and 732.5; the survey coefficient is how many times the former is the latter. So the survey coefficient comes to 1.14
